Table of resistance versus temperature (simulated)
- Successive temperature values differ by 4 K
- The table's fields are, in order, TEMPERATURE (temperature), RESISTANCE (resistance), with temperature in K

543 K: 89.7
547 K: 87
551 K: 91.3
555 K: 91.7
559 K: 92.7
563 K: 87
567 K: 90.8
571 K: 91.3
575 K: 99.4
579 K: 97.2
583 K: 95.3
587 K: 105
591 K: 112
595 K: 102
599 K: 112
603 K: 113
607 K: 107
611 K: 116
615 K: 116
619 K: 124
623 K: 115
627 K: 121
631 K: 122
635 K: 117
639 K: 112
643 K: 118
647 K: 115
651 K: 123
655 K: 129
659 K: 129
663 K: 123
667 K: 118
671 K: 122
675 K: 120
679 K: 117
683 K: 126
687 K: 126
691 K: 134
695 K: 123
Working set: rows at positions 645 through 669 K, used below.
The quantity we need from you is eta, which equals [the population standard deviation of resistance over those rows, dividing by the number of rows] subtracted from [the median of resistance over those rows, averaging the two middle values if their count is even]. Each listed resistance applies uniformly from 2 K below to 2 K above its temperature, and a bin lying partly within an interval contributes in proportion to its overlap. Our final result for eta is 118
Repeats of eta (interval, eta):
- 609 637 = 114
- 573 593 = 93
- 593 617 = 107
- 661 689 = 119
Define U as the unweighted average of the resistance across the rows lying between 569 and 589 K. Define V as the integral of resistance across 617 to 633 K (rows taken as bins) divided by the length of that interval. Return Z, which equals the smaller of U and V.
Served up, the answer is 98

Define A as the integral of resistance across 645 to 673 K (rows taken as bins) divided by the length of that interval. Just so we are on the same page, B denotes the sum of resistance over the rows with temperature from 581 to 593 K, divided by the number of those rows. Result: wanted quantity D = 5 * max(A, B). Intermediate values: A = 122.7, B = 104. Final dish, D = 614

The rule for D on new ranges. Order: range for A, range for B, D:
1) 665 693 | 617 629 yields 616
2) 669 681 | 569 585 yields 598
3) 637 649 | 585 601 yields 575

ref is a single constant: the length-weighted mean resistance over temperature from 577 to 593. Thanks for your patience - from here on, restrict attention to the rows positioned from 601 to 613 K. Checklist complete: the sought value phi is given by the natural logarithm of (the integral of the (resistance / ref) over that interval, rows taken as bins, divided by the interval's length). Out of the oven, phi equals 0.09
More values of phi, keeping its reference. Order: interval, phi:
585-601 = 0.05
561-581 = -0.09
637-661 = 0.17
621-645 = 0.14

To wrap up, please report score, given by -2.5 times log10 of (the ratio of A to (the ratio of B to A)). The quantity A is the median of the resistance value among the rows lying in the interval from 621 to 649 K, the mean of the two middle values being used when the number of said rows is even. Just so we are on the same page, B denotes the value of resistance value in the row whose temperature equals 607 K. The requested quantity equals -5.3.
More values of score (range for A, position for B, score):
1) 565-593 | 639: -4.8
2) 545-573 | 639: -4.7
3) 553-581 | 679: -4.6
